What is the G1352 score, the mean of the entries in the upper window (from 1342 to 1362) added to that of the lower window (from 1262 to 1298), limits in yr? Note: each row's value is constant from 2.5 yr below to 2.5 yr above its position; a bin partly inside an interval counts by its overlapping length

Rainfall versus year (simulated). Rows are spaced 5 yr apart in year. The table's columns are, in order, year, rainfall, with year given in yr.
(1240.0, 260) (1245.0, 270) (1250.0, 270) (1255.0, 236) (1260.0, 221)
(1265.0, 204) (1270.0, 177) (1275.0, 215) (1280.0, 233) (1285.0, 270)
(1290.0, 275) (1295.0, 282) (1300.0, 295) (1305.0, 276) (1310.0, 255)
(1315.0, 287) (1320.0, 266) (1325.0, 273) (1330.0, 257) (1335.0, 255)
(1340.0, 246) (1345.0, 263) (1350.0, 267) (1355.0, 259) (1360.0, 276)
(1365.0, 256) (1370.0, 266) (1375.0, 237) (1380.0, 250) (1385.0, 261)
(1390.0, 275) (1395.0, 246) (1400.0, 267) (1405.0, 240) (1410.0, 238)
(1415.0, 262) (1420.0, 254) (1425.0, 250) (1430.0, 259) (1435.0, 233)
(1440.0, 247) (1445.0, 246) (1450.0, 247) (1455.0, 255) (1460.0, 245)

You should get 503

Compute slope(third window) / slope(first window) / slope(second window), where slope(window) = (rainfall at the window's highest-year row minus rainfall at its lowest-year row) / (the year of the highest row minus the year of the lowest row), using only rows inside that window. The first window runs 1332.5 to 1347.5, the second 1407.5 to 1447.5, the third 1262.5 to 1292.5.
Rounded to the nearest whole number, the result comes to 16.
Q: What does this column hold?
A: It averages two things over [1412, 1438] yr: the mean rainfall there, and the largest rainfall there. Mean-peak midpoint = 257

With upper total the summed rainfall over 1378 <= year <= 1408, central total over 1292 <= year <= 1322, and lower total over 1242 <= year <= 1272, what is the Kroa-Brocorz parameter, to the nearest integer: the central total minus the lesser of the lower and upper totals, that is 283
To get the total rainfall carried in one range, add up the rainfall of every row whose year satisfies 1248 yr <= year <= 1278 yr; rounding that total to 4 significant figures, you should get 1323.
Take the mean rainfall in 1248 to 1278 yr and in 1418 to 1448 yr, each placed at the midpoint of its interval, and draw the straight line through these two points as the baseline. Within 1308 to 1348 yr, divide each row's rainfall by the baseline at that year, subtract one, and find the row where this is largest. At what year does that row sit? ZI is 1315.0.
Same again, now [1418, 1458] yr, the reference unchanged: 1430.0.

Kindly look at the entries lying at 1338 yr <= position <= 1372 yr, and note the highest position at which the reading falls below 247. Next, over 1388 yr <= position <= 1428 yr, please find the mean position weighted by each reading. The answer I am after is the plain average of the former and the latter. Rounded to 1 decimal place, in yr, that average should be 1373.7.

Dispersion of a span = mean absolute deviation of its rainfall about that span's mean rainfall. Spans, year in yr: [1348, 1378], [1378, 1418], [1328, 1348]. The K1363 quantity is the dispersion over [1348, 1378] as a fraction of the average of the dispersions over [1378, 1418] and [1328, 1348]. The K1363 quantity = 1.2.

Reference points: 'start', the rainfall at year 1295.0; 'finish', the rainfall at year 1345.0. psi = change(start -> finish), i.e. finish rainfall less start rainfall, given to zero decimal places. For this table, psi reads -19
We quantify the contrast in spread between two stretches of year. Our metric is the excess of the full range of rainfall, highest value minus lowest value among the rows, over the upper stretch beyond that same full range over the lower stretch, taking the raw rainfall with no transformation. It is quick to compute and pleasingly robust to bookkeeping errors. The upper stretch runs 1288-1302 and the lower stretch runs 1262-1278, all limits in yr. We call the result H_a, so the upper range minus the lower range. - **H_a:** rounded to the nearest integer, -18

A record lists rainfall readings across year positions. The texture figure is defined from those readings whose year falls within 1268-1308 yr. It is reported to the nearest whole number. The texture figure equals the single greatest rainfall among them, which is 295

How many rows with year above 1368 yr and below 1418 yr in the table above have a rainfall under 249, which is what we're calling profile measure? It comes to 4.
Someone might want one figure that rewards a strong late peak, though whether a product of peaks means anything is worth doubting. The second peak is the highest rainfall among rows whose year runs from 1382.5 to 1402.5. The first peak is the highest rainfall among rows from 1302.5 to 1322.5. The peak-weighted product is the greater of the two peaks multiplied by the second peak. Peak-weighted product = 78925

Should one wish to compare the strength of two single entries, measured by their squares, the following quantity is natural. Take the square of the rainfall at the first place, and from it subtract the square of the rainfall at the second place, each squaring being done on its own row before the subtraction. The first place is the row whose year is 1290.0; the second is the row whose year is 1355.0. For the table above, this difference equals 8544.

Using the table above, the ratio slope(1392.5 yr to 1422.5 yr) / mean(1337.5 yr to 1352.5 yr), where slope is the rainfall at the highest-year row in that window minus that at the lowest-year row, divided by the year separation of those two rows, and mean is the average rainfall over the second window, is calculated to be 0.0012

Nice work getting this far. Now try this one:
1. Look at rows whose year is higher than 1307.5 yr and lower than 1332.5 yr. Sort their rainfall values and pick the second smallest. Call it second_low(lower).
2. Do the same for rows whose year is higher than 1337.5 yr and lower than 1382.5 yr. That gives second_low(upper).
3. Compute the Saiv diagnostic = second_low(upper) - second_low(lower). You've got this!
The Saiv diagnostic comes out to -11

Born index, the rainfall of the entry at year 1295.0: 282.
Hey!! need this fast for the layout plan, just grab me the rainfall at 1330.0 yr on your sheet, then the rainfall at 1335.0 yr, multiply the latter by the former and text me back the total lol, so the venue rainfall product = 65535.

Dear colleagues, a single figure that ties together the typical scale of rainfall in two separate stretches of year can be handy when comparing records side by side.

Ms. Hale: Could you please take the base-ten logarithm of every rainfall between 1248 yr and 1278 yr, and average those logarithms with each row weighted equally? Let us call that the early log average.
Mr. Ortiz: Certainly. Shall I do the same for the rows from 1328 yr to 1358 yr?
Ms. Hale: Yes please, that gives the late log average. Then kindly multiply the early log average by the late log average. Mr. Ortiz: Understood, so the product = 5.64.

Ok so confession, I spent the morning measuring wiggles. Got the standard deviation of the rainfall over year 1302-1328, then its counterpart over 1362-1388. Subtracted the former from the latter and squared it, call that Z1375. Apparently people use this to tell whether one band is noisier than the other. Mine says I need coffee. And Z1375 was 0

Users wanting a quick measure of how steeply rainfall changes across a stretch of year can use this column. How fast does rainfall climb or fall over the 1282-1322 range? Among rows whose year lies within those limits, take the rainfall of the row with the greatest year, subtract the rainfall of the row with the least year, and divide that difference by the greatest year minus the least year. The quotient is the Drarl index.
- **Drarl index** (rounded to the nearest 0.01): -0.11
